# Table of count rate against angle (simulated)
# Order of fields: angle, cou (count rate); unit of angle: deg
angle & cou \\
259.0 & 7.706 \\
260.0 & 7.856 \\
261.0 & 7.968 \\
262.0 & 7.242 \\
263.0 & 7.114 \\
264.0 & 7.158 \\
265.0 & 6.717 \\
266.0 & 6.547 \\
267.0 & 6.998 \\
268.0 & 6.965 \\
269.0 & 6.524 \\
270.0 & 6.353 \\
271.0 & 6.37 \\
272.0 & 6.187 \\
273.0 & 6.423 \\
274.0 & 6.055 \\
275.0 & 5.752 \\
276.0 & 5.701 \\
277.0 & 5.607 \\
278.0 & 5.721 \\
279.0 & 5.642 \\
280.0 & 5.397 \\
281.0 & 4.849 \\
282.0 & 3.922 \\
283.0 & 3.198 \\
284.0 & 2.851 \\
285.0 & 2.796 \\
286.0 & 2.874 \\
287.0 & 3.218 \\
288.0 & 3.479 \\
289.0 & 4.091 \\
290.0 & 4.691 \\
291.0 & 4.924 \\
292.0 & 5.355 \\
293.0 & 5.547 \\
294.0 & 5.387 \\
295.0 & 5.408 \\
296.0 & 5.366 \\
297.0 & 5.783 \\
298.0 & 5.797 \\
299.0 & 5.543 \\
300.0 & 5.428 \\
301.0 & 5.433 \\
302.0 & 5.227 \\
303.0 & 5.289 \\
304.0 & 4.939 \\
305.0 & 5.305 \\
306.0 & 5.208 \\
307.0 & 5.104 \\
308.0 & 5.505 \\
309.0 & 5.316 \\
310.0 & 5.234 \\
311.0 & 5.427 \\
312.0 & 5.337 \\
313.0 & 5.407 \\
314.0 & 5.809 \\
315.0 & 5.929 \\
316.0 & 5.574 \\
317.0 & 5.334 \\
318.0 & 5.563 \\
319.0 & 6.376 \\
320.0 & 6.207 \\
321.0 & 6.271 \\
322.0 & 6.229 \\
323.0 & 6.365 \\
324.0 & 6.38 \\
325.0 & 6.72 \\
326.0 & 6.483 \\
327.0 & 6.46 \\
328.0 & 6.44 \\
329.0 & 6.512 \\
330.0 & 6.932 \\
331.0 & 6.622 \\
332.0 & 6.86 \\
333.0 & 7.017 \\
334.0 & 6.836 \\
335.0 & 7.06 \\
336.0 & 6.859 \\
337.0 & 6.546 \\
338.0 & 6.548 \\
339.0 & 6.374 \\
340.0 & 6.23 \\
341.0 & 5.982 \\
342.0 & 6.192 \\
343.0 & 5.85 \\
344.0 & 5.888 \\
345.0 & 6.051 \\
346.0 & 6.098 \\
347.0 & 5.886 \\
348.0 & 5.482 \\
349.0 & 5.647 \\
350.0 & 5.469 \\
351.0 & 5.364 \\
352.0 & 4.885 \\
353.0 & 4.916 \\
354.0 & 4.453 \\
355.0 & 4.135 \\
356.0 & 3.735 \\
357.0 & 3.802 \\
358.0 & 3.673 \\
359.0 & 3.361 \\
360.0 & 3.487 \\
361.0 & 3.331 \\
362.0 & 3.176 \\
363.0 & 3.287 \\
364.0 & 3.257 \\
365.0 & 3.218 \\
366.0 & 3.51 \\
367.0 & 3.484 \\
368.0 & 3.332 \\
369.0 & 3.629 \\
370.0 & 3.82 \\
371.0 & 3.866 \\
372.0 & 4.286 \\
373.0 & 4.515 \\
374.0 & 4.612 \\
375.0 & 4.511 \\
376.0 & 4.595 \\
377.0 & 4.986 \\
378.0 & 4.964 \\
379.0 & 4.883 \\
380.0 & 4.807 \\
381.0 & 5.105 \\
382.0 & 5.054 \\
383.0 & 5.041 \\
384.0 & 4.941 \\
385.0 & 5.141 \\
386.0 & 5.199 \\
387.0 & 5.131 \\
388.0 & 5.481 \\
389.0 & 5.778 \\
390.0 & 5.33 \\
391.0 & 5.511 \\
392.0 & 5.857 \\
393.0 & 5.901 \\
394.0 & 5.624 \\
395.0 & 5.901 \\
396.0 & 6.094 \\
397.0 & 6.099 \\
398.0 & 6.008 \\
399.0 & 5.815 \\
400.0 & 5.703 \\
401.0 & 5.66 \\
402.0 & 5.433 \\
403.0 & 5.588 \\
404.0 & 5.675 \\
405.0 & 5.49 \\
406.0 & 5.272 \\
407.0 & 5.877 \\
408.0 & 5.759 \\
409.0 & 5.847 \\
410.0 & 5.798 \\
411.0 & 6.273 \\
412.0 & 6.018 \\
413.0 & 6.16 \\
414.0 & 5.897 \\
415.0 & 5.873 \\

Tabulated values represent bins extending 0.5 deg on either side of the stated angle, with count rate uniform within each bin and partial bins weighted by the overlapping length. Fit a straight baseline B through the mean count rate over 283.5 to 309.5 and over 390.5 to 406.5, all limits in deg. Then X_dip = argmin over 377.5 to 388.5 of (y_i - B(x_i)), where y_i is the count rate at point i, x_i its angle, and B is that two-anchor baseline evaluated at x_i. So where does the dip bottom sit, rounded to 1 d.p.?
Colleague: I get 380.0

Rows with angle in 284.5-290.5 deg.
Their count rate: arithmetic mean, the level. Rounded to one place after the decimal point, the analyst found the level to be 3.5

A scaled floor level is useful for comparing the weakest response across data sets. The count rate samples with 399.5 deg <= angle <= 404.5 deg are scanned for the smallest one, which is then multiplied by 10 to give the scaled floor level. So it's 54.3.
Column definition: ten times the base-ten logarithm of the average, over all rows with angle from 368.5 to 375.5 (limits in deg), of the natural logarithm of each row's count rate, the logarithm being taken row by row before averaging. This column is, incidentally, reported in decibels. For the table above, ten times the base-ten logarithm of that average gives 1.54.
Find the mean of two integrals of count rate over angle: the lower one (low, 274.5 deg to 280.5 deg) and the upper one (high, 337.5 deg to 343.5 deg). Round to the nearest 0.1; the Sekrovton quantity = 35.5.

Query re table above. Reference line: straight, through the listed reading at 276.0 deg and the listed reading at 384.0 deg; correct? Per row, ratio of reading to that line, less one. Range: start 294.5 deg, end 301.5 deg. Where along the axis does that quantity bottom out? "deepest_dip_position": 296.0 deg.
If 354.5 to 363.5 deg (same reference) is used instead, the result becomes 362.0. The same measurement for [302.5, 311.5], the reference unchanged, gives 304.0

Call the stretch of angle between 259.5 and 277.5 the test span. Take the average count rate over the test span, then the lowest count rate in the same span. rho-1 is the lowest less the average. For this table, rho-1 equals -1.0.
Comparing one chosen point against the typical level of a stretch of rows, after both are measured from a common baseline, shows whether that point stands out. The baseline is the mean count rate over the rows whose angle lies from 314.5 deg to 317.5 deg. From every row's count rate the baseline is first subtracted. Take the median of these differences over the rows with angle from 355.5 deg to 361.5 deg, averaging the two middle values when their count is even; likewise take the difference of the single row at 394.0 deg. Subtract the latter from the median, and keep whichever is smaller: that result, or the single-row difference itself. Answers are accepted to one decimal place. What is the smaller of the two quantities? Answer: -2.0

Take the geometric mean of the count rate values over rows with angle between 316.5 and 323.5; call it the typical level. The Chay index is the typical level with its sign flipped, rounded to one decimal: -6.0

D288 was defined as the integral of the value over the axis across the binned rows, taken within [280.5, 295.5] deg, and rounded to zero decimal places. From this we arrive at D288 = 63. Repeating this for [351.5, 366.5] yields 56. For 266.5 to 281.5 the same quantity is 91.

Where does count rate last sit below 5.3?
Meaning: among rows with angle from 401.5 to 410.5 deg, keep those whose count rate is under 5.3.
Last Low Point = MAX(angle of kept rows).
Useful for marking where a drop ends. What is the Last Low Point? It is 406.0 deg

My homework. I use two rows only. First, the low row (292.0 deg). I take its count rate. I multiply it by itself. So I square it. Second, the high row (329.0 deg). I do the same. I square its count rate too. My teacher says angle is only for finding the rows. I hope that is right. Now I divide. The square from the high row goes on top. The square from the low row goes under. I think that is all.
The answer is 1.5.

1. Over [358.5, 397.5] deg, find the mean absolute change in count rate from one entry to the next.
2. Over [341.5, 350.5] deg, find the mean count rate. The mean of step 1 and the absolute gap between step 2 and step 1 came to 2.92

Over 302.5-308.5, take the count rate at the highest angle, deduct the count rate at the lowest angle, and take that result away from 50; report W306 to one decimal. 49.8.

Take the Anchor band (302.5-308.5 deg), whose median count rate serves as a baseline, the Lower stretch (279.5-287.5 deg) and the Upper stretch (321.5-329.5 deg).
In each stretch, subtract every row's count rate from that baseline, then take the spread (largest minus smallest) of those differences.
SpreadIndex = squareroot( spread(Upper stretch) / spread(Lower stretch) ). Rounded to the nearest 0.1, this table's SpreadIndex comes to 0.4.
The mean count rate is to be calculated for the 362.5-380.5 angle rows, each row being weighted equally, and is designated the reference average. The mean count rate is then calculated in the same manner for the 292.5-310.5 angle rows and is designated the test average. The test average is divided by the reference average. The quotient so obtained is 1.3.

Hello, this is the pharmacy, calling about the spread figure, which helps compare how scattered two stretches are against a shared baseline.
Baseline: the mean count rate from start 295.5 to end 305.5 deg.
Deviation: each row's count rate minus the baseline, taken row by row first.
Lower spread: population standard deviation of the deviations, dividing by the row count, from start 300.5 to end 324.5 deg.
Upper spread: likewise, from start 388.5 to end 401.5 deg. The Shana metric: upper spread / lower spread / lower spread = 1.1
